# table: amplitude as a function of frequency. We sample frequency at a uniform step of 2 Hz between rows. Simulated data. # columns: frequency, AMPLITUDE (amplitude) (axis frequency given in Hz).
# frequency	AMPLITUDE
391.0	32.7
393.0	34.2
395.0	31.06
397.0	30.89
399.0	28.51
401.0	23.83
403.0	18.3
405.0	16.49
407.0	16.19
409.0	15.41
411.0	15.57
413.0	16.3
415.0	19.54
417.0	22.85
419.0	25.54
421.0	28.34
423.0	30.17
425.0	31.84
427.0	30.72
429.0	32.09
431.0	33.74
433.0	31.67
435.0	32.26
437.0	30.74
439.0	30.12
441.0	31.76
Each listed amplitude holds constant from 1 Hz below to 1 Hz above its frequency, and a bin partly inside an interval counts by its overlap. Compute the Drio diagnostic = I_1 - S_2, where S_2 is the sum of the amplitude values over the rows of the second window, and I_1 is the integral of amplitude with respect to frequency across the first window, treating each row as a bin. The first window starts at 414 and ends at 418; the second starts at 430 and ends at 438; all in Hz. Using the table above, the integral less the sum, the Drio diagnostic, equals -44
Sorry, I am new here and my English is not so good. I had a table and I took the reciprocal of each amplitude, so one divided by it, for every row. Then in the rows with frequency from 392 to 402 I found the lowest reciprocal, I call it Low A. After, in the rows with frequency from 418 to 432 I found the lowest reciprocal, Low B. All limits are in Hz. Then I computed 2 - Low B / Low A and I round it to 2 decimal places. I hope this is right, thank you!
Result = 0.99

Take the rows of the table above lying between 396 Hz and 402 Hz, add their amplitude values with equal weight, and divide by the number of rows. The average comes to 28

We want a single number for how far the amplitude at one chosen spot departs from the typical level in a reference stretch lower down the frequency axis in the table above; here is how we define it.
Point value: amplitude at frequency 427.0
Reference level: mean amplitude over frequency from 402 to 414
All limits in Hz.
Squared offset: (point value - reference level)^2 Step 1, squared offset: 206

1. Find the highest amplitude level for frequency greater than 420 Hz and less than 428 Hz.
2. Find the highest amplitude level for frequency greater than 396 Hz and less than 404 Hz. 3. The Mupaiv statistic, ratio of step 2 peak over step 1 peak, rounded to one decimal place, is 1.0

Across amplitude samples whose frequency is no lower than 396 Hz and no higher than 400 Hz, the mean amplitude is 30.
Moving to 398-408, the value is 21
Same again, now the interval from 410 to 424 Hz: 23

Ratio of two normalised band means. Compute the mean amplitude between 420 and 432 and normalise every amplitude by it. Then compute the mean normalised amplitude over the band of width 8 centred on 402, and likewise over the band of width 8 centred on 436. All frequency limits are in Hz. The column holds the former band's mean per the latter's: 0.70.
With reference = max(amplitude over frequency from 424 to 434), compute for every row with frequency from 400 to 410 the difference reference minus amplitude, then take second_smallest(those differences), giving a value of 15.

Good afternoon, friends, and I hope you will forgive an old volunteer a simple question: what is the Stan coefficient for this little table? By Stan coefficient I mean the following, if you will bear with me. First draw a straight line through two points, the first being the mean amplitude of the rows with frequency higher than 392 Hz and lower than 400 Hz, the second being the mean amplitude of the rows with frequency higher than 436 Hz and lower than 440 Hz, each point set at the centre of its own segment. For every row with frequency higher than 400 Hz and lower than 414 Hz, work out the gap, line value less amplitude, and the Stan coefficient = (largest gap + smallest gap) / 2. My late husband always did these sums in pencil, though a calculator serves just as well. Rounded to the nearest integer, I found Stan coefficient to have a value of 11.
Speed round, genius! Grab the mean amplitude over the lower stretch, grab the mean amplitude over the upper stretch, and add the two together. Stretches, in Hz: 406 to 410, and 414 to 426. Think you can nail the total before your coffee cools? 42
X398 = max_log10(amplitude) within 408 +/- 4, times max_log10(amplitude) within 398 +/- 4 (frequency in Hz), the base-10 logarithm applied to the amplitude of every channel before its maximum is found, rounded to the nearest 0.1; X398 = 1.8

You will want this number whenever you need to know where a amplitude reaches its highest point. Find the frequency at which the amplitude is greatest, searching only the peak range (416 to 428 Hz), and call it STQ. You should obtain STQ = 425.0 Hz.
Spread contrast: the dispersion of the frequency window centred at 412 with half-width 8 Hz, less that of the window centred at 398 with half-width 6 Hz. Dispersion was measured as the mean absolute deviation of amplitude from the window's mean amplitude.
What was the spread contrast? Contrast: -1.4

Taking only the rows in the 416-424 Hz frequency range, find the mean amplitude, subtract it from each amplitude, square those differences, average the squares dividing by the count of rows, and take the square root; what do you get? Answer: 2.8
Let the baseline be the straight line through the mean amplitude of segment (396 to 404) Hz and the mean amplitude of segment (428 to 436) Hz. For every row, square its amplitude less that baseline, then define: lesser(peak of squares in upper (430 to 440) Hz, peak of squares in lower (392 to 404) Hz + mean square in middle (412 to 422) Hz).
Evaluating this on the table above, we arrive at 15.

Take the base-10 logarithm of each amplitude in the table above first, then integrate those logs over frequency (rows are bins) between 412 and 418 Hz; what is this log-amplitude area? 7.7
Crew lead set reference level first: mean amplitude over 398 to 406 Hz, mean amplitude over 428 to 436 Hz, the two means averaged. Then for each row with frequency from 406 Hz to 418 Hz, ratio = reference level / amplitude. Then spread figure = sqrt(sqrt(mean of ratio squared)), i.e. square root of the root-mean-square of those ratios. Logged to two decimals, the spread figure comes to 1.26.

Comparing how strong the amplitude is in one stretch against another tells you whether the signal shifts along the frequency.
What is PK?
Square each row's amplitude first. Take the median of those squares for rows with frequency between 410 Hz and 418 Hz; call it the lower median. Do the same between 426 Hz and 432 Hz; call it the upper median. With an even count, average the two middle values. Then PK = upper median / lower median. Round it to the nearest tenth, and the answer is 3.2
